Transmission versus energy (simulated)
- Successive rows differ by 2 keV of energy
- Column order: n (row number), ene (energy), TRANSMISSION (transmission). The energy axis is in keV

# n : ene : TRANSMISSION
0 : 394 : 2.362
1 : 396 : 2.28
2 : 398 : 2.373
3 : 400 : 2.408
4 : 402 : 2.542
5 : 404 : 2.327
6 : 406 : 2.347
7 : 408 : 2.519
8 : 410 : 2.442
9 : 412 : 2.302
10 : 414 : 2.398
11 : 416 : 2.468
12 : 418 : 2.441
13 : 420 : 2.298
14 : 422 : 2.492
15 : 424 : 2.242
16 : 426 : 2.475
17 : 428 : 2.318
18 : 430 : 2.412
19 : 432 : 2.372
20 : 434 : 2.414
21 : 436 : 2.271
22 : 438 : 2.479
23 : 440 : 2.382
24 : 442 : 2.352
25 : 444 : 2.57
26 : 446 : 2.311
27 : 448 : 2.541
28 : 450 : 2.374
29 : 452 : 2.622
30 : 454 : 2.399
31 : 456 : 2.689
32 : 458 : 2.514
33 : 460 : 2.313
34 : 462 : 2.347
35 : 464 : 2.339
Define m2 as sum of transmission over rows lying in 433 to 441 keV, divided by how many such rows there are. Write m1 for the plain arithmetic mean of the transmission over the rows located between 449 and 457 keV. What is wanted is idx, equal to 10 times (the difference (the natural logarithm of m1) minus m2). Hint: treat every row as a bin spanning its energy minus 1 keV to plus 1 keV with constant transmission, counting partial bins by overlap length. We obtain -14.6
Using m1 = 2.52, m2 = 2.39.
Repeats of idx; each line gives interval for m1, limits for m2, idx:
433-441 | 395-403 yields -15.3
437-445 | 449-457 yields -16.3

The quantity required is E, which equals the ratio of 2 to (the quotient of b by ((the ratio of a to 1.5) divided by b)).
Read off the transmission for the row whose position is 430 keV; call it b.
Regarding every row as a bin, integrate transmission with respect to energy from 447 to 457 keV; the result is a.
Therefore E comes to 6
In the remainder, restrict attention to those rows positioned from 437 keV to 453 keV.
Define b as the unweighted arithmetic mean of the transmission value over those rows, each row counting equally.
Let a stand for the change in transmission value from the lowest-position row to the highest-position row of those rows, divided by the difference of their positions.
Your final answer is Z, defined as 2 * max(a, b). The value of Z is 4.91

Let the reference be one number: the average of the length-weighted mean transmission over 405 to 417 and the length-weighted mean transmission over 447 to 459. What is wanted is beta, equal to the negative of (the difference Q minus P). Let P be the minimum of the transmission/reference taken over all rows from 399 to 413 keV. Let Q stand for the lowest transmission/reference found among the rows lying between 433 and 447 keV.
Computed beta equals 0.013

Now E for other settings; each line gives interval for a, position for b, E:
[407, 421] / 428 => 8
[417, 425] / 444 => 4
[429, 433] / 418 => 2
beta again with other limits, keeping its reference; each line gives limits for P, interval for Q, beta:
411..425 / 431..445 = -0.012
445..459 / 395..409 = 0.013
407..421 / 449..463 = -0.006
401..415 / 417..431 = 0.024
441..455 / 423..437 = 0.028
